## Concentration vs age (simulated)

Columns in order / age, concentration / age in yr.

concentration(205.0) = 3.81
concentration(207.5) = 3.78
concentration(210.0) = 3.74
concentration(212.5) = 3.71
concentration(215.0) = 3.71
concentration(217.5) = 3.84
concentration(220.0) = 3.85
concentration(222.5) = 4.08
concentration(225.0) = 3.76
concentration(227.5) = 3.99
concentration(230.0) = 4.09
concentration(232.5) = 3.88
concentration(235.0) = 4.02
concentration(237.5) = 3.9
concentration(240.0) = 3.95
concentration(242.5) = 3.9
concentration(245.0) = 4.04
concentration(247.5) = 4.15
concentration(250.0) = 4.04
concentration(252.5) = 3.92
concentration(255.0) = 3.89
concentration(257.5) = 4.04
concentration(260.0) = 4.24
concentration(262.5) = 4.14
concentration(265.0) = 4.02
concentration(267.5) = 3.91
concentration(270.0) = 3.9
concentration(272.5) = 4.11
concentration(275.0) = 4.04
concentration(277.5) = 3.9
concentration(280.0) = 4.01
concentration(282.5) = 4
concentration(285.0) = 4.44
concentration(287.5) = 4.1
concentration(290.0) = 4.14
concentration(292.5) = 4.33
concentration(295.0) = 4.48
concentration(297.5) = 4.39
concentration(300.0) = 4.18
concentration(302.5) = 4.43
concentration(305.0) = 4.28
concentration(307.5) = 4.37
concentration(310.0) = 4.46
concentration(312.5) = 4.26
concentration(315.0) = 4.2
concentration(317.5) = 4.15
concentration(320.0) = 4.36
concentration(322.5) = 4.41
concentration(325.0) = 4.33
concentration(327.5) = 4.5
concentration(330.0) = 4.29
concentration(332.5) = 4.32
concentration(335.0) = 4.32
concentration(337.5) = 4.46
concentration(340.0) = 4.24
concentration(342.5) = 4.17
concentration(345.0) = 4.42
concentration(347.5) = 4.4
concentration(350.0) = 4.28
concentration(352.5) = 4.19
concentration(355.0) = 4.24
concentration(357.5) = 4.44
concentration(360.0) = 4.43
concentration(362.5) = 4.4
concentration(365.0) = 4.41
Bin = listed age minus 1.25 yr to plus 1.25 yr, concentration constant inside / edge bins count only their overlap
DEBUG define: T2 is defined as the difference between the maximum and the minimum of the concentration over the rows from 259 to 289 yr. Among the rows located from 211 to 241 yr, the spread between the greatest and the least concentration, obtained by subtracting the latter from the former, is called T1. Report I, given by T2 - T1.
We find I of 0.2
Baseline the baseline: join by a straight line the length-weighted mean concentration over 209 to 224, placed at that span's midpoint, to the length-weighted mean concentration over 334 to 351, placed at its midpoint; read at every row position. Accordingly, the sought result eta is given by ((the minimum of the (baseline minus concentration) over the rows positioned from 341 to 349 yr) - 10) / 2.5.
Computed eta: -4.03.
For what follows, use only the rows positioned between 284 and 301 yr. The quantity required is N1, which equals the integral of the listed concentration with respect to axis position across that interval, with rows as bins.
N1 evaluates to 73.0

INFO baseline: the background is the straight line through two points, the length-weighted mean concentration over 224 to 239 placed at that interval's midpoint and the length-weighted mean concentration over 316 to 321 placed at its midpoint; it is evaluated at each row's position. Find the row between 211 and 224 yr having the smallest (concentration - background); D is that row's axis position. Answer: 215.0 yr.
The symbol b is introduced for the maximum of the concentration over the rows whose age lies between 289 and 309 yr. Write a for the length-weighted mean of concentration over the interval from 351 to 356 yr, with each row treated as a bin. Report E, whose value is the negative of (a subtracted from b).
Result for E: -0.3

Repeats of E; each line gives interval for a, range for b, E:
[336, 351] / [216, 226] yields 0.2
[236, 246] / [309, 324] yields -0.5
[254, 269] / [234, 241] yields 0.0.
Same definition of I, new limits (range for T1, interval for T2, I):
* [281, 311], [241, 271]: -0.1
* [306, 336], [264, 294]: 0.2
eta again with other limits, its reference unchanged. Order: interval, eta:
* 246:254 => -4.08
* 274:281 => -3.99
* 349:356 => -3.97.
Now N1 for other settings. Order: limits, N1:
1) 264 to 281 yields 67.7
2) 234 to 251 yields 68.0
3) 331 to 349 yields 78.0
